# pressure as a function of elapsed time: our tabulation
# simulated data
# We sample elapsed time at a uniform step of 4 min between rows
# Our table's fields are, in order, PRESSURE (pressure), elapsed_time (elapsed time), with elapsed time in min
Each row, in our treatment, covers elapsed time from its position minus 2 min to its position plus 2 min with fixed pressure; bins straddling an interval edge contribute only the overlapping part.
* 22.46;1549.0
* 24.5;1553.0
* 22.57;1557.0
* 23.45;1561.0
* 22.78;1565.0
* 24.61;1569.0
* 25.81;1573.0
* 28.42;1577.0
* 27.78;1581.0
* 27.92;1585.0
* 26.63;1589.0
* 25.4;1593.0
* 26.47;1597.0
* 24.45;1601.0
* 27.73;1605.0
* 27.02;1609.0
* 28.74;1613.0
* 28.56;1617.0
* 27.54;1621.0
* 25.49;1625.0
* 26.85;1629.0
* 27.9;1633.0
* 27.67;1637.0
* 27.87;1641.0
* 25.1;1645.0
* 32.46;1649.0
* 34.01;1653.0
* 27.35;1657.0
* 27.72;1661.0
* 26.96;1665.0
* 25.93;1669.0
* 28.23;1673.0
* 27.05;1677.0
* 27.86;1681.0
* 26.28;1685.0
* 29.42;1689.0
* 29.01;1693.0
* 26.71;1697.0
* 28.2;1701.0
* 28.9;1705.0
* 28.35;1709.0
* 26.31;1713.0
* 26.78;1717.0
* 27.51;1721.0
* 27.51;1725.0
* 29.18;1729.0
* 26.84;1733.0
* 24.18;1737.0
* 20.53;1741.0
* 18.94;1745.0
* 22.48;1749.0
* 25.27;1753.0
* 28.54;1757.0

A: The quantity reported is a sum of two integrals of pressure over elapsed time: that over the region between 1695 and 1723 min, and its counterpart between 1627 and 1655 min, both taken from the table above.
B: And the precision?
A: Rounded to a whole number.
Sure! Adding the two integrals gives 1578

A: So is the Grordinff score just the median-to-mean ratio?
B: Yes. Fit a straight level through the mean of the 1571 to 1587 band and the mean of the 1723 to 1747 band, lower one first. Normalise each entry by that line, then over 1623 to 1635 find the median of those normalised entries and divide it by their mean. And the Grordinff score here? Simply 1.00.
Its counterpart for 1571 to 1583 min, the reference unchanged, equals 1.02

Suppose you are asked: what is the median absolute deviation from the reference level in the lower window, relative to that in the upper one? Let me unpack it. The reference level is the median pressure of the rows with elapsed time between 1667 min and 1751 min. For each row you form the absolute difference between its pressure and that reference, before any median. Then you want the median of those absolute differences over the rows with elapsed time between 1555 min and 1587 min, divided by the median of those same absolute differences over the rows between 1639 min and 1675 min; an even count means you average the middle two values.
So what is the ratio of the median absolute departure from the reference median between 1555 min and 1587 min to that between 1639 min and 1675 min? 1.70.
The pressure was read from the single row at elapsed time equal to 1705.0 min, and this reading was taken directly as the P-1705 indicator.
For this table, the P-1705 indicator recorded 28.9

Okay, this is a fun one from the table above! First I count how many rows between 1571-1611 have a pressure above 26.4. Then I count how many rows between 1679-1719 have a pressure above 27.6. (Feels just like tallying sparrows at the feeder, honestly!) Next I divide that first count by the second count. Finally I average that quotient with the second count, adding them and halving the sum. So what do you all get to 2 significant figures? 3.6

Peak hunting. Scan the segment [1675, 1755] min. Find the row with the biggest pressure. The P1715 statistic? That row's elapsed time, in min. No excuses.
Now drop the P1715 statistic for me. 1689.0 min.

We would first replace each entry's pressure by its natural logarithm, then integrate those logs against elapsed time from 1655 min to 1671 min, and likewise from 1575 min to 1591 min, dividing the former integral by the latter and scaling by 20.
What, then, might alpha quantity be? 19.8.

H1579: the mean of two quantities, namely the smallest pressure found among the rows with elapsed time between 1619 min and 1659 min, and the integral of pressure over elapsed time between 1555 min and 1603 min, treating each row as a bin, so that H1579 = 625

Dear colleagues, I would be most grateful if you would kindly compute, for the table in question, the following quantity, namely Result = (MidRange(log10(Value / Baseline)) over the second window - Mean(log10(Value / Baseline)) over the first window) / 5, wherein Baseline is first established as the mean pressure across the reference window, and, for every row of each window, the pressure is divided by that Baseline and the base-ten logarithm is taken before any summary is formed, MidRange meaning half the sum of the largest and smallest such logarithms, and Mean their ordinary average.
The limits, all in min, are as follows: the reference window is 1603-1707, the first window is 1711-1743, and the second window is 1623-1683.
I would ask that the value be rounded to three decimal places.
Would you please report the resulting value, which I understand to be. 0.010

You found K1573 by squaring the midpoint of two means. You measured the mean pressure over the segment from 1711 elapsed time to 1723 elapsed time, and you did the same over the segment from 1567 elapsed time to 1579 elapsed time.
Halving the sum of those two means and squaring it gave 706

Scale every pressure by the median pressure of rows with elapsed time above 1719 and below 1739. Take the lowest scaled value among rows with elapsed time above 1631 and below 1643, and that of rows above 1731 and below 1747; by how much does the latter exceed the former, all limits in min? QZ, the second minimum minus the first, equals -0.32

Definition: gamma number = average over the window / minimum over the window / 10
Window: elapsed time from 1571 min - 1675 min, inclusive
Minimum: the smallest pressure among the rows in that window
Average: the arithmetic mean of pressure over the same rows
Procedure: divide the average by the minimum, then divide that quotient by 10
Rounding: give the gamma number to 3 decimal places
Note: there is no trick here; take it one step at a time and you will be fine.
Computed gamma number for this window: 0.113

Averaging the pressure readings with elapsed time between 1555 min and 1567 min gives 22.9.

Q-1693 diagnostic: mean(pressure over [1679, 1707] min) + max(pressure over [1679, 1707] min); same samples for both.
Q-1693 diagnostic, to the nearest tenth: 57.5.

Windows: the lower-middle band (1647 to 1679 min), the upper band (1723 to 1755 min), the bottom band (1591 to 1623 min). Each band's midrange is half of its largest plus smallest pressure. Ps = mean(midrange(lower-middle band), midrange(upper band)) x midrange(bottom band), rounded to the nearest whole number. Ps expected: 718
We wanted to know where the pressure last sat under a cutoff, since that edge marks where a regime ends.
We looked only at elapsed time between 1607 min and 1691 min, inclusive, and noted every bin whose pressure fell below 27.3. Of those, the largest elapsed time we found 1685.0 min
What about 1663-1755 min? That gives 1753.0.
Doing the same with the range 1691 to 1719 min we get 1717.0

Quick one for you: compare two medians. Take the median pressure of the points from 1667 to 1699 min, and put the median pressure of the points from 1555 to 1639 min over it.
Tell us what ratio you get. 0.978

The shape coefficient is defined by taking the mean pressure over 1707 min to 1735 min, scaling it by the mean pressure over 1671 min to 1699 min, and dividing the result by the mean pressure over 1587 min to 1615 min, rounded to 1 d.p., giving 28.7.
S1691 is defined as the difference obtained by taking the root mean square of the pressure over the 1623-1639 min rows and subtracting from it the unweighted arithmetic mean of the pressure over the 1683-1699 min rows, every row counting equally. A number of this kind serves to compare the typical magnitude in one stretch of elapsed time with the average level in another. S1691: -0.86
